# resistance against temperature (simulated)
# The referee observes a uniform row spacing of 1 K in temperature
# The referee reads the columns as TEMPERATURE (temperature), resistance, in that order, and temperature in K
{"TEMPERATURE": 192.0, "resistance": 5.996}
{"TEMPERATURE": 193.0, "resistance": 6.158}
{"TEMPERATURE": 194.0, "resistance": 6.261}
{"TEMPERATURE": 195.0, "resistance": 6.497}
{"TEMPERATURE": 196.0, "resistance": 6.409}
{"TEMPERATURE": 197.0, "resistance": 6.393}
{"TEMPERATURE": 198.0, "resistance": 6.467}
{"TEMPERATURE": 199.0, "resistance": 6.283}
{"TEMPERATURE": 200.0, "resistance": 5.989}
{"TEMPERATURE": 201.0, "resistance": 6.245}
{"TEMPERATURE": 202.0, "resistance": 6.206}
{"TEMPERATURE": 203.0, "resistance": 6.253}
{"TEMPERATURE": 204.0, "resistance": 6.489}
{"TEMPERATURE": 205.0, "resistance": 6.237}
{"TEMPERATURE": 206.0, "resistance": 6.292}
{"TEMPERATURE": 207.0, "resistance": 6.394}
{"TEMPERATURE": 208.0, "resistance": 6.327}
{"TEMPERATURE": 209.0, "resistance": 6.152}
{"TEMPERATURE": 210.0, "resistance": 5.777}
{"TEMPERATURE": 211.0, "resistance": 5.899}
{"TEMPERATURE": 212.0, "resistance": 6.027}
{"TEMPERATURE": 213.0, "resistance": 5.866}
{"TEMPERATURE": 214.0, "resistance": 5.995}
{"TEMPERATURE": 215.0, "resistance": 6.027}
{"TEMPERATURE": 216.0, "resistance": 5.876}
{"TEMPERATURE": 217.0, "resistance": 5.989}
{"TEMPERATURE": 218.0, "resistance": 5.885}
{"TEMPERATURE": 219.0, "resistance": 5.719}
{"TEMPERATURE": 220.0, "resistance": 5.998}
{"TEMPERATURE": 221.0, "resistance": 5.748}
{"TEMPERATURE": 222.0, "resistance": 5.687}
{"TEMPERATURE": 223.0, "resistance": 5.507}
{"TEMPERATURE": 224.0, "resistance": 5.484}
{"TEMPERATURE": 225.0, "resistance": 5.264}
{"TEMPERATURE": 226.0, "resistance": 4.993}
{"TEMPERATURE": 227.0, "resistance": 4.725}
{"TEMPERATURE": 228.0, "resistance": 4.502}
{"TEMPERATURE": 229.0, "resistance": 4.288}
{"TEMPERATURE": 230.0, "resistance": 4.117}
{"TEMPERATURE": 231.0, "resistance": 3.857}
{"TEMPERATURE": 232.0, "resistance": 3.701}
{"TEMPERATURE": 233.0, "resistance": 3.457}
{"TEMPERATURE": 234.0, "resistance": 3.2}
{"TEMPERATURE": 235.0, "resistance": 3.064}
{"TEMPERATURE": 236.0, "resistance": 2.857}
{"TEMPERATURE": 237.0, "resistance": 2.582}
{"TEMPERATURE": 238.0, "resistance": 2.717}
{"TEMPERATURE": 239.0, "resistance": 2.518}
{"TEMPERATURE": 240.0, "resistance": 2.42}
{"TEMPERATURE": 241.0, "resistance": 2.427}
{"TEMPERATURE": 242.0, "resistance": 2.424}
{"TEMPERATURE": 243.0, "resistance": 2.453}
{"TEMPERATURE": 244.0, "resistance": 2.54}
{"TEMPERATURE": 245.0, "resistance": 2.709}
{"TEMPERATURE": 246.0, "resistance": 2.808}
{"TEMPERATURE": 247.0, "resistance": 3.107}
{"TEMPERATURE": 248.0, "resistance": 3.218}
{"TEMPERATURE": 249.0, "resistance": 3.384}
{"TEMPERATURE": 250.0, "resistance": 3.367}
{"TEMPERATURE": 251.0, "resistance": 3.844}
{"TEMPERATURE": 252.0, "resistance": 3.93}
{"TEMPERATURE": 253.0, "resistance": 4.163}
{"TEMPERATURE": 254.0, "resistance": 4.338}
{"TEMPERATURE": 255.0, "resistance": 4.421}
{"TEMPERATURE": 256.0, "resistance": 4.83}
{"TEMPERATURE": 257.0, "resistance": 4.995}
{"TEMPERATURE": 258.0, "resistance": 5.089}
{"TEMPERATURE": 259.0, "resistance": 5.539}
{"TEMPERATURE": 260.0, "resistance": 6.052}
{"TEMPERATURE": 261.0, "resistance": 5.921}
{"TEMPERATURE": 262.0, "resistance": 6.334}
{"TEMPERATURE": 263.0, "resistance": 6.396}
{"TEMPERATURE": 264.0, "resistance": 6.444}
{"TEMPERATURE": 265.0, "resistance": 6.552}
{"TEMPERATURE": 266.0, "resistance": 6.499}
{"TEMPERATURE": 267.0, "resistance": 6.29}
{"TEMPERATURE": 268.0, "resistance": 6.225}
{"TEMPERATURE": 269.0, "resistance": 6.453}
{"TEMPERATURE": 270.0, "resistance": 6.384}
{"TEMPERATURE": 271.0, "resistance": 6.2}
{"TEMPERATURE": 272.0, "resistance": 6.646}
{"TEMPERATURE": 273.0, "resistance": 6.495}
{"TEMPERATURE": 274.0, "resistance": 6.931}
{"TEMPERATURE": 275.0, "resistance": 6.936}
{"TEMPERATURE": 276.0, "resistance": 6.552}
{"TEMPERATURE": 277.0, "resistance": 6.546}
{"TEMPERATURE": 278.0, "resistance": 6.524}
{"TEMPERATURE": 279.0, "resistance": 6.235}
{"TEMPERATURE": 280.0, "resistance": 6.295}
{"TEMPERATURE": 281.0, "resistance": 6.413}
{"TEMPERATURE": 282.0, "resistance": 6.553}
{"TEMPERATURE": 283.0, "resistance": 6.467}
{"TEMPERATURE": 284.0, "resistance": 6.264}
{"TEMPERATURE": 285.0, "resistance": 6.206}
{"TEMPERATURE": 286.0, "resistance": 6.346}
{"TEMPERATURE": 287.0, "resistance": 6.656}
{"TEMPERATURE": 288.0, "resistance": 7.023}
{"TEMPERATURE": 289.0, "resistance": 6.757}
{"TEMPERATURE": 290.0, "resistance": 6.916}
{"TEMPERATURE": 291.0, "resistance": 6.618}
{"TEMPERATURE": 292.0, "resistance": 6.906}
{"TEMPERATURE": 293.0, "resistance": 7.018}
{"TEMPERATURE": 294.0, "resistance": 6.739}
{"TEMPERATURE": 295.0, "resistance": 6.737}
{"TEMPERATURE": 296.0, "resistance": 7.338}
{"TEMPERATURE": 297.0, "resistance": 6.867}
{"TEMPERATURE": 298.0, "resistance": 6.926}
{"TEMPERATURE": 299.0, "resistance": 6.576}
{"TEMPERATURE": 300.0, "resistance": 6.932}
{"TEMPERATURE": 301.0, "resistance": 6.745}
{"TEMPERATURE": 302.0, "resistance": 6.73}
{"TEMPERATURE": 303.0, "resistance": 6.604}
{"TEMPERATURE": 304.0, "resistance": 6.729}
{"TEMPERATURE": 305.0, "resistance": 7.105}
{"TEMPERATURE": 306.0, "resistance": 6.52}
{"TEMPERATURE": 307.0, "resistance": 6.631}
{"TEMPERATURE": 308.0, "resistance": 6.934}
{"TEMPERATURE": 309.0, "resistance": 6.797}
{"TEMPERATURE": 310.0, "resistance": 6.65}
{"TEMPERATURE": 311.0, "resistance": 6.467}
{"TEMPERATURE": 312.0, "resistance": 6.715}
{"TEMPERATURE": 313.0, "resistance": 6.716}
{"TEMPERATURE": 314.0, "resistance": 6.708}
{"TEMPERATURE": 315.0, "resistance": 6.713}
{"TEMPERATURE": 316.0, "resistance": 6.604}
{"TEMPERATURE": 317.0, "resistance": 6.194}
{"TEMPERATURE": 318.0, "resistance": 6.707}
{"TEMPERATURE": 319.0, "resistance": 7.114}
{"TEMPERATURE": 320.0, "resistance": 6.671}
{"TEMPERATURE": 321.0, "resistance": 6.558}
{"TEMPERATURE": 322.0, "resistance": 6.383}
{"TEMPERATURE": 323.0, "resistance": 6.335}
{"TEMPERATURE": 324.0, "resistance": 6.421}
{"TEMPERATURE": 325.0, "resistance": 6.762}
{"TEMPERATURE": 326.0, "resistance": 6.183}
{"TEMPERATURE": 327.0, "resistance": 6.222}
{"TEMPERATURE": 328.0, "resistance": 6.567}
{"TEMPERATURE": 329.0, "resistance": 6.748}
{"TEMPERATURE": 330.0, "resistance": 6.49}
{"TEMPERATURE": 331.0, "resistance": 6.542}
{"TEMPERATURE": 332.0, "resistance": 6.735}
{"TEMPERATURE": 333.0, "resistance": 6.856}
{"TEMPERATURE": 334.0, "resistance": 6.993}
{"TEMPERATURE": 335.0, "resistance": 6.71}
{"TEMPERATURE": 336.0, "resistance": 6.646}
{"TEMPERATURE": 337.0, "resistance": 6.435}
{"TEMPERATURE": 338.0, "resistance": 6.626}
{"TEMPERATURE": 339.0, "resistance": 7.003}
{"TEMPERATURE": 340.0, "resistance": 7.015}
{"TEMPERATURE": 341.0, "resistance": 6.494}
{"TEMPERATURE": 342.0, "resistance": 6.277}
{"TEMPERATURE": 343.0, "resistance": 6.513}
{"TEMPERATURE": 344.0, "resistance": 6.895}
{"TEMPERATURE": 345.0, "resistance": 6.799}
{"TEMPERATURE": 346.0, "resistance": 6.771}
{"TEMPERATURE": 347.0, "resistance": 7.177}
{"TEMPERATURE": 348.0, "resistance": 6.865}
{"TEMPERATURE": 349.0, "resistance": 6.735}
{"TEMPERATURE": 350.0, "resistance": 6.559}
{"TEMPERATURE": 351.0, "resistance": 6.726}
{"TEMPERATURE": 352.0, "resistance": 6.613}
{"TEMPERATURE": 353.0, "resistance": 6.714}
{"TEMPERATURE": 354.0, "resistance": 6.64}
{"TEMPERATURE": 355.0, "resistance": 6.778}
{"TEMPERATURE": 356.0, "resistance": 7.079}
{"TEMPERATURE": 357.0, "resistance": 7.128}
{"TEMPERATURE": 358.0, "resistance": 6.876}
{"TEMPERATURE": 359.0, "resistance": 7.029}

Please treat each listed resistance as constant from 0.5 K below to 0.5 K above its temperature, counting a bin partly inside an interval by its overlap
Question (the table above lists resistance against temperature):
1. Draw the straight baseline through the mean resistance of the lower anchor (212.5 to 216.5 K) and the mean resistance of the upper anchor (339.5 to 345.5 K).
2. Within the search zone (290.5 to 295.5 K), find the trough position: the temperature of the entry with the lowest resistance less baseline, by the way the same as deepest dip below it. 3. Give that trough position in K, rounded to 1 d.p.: 291.0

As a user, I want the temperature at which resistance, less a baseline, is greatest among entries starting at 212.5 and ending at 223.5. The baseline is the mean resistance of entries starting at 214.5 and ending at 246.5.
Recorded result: 215.0 K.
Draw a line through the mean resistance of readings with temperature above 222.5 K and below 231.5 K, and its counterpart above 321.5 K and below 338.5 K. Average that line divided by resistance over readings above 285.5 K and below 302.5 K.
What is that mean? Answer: 0.87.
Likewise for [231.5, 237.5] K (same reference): 1.58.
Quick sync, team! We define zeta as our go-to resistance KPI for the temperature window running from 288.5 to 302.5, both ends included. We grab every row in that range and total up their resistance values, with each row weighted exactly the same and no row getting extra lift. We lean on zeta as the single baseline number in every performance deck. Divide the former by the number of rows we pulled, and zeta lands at 6.8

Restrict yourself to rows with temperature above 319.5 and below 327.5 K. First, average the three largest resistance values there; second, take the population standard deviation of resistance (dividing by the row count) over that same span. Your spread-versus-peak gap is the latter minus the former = -6.5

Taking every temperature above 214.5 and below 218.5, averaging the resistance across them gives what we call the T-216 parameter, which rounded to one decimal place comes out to 5.9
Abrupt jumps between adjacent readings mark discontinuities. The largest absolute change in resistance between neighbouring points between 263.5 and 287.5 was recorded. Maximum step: 0.45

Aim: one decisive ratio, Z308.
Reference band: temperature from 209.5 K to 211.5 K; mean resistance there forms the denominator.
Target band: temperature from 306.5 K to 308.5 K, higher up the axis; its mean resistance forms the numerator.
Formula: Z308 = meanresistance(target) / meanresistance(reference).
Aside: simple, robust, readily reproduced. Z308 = 1.16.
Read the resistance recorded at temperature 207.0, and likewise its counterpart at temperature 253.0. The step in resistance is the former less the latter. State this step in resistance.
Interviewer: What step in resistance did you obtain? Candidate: 2.2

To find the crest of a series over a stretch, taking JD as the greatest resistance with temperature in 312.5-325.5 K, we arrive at 7.114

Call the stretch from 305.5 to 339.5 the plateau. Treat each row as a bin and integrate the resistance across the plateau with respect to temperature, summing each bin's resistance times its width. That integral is 225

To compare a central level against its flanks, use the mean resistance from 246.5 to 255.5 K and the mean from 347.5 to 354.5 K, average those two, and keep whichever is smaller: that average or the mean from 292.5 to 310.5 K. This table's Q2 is 5.2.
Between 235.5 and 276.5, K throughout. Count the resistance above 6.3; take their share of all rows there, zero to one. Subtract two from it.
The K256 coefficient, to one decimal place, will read -1.7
